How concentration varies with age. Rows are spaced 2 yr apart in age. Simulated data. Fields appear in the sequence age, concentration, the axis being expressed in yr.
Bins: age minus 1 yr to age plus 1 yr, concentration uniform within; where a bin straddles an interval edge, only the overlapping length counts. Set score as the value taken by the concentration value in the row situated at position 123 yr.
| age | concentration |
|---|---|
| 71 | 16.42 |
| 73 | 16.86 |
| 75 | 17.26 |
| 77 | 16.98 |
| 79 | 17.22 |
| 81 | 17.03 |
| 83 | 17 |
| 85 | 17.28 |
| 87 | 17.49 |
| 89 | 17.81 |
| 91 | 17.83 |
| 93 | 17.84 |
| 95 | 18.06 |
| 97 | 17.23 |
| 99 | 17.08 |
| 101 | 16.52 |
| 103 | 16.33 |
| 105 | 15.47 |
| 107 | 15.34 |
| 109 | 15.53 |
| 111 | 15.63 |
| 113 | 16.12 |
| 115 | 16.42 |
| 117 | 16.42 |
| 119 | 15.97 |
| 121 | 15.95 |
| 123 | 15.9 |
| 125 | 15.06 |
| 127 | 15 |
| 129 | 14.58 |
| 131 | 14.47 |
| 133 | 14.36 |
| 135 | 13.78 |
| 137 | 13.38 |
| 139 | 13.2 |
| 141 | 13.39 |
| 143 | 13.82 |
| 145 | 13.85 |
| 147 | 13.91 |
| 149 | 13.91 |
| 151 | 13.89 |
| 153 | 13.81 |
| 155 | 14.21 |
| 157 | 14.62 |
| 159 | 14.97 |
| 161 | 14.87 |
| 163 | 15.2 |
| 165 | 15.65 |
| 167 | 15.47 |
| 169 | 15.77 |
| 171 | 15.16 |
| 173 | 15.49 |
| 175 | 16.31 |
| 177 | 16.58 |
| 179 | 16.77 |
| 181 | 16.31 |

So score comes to 15.9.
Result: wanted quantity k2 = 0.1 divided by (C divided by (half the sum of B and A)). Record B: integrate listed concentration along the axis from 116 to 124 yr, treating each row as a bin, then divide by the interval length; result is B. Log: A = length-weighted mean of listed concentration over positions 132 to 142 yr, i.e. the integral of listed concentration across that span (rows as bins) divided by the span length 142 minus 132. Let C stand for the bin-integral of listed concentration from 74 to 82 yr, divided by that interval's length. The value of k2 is 0.087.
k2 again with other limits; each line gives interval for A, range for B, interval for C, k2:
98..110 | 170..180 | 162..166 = 0.104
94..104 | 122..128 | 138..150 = 0.118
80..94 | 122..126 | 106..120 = 0.103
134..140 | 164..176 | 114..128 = 0.092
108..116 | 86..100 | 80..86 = 0.098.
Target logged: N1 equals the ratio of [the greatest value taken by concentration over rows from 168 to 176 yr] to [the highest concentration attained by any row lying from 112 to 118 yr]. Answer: 0.99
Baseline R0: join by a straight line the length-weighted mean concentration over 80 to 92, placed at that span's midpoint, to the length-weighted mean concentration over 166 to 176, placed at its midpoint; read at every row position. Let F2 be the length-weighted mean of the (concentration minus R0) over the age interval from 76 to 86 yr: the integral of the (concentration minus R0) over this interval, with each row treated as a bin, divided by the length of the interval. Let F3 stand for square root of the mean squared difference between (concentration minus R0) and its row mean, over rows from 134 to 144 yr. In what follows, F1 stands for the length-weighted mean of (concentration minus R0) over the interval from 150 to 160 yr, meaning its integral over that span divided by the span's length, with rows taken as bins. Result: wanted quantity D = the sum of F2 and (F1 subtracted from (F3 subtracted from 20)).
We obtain 21.0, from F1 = -1.7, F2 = -0.4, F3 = 0.25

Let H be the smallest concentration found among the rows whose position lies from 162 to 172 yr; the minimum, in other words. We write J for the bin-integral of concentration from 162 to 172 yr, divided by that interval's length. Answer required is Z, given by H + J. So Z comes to 30.6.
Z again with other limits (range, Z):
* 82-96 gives 34.6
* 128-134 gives 28.8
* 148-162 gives 28.1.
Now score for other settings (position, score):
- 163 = 15.2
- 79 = 17.22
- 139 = 13.2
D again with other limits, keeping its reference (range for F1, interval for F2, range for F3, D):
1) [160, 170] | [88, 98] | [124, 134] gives 20.6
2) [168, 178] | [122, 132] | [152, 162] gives 17.7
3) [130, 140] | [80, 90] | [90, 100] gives 22.1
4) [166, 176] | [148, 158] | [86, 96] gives 17.8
